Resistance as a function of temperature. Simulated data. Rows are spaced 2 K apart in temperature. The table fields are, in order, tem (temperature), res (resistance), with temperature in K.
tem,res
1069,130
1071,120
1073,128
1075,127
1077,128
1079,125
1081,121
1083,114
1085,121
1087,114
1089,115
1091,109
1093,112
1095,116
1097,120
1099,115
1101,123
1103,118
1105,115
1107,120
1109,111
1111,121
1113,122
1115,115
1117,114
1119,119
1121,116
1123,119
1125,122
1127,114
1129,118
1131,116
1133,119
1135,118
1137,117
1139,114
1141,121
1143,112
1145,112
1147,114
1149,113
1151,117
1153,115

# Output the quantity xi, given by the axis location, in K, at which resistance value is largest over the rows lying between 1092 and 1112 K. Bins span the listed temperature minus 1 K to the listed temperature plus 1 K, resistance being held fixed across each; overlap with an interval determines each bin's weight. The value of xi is 1101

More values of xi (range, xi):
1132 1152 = 1141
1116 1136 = 1125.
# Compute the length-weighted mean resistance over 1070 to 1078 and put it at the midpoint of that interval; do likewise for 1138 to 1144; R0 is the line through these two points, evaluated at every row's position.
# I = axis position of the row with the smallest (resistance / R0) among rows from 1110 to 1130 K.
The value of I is 1117 K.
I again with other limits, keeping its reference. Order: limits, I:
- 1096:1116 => 1109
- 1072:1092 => 1091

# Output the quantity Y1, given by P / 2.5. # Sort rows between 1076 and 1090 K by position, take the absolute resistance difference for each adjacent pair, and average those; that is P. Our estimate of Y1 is 1.9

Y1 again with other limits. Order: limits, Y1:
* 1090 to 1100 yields 1.6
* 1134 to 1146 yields 1.6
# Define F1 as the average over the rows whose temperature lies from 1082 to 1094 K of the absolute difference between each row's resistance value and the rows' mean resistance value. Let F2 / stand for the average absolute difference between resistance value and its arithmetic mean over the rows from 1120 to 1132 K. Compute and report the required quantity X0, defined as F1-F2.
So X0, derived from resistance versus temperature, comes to 0.4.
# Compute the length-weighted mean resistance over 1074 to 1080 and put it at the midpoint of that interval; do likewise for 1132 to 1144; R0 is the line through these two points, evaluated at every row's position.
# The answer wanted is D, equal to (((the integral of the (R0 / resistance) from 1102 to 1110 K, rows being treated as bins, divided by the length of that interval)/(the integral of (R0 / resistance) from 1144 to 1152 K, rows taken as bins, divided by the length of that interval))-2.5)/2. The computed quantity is -0.729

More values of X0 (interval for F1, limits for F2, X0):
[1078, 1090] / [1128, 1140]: 2.7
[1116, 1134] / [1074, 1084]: -2.2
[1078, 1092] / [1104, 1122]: 1.5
